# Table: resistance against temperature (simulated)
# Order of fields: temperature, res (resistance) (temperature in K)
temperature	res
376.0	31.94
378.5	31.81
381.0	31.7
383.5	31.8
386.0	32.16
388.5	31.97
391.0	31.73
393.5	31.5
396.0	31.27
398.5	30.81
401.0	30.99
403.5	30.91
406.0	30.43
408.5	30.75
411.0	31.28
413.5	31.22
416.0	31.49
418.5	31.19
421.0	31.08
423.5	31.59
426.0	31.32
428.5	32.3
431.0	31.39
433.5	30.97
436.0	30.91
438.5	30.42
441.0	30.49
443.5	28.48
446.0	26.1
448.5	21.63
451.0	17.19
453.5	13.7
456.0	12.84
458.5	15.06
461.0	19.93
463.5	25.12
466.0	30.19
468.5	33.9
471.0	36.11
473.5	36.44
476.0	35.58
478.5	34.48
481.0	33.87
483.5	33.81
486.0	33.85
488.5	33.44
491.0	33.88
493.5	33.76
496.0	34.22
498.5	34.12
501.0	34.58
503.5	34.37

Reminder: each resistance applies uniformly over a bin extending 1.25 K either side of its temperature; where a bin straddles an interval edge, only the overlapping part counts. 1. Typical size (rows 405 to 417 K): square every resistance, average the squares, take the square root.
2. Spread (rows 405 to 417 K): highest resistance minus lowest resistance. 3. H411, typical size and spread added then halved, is 16.0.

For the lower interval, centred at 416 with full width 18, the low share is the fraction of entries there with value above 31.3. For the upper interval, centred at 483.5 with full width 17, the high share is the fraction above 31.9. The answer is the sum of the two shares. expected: 1.3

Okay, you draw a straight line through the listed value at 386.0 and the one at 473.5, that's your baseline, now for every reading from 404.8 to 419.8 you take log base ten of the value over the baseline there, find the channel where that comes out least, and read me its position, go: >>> 406.0 K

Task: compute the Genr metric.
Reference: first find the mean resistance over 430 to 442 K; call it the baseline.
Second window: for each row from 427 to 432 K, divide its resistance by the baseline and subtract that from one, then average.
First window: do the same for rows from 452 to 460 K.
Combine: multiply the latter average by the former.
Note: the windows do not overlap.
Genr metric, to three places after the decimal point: -0.018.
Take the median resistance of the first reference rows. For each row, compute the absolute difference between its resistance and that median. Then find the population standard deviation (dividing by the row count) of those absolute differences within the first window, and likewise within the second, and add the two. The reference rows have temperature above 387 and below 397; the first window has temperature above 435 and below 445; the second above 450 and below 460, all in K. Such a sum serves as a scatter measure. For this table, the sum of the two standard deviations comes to 2.58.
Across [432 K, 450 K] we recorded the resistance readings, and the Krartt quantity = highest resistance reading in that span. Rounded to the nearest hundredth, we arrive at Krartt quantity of 30.97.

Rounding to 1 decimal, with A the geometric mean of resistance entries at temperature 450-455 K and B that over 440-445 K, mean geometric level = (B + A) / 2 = 22.4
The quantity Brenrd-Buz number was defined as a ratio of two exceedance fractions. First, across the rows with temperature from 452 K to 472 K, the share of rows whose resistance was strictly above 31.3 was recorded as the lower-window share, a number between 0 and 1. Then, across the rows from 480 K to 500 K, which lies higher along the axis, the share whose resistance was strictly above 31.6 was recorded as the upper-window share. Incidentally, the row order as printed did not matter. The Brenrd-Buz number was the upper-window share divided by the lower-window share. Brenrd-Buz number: 4.0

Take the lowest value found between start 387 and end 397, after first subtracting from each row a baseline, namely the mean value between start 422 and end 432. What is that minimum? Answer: 0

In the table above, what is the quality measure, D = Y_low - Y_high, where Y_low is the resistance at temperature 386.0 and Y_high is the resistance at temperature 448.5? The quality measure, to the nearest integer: 11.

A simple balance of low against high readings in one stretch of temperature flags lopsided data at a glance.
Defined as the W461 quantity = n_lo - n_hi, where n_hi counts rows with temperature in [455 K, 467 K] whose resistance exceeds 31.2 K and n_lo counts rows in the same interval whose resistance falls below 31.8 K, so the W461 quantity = 5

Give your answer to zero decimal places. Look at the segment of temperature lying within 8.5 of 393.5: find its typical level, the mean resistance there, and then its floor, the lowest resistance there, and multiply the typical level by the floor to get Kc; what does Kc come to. 970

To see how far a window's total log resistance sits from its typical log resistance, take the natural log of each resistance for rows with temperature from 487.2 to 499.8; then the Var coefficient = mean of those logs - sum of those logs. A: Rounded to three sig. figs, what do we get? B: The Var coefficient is -14.1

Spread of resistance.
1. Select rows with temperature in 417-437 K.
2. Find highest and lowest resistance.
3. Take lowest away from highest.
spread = 1.4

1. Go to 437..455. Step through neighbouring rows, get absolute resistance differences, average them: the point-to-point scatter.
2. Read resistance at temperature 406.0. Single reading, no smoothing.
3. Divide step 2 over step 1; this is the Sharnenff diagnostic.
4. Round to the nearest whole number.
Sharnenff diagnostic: 11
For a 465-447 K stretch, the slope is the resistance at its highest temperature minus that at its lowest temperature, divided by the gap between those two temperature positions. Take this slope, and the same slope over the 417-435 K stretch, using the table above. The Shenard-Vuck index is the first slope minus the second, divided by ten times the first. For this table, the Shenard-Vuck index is 0.106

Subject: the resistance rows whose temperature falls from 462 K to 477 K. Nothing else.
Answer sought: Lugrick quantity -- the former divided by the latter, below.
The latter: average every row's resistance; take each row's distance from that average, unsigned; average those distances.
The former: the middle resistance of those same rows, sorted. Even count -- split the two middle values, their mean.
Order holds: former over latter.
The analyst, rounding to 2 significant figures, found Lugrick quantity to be 10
